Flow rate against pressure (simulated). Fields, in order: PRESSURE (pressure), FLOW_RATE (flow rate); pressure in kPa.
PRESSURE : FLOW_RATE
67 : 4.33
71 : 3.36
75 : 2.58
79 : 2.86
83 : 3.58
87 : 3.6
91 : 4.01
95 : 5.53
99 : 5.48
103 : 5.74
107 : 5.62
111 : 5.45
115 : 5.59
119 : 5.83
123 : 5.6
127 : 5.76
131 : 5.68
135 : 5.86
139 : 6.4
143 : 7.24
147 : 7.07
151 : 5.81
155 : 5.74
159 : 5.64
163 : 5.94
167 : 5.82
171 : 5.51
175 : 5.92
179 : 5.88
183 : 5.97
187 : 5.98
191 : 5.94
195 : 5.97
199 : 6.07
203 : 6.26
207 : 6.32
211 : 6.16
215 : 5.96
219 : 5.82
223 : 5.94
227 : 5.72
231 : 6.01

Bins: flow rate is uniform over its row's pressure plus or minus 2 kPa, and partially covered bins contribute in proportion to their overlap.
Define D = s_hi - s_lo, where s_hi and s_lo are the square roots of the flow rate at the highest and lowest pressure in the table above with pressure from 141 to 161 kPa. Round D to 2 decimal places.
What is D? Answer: -0.32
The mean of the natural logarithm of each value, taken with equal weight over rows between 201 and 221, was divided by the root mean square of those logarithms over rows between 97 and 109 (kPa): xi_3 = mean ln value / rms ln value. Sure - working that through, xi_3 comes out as 1.05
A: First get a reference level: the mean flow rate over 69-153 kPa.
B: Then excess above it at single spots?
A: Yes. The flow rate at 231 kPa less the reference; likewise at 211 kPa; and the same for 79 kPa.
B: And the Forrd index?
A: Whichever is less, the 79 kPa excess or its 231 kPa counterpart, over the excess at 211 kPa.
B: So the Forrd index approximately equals -2.3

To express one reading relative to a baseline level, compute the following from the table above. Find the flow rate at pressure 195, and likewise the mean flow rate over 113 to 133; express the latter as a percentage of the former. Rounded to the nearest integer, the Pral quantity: 95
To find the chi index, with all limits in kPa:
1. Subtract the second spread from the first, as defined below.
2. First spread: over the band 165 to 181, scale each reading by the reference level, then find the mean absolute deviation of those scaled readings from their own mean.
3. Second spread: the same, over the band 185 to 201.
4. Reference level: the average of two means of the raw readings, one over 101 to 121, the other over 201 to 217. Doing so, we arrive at 0.02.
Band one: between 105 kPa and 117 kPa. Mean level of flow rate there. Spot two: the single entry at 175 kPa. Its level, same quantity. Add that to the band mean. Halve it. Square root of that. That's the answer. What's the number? 2.395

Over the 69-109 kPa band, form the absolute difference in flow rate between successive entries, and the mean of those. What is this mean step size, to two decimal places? 0.46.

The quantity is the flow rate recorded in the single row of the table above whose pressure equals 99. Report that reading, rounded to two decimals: 5.48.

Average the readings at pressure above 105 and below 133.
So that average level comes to 5.6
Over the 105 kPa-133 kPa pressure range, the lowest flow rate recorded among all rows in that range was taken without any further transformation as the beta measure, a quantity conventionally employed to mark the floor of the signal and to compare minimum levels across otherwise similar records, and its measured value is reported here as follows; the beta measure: 5.45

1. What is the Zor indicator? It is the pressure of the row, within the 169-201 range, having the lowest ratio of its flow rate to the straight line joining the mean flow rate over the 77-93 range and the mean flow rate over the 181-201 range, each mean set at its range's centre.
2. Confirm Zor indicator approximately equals 195 kPa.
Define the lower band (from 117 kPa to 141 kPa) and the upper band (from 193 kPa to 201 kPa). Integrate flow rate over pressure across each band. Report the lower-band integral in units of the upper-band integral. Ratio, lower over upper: 2.92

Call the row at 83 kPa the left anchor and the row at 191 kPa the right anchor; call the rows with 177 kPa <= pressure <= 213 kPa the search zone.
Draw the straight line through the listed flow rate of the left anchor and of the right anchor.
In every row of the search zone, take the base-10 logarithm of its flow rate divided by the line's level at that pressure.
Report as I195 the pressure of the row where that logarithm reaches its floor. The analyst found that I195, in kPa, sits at 211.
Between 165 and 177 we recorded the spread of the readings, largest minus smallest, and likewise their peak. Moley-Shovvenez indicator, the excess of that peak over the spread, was 5.51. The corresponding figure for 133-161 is 5.64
